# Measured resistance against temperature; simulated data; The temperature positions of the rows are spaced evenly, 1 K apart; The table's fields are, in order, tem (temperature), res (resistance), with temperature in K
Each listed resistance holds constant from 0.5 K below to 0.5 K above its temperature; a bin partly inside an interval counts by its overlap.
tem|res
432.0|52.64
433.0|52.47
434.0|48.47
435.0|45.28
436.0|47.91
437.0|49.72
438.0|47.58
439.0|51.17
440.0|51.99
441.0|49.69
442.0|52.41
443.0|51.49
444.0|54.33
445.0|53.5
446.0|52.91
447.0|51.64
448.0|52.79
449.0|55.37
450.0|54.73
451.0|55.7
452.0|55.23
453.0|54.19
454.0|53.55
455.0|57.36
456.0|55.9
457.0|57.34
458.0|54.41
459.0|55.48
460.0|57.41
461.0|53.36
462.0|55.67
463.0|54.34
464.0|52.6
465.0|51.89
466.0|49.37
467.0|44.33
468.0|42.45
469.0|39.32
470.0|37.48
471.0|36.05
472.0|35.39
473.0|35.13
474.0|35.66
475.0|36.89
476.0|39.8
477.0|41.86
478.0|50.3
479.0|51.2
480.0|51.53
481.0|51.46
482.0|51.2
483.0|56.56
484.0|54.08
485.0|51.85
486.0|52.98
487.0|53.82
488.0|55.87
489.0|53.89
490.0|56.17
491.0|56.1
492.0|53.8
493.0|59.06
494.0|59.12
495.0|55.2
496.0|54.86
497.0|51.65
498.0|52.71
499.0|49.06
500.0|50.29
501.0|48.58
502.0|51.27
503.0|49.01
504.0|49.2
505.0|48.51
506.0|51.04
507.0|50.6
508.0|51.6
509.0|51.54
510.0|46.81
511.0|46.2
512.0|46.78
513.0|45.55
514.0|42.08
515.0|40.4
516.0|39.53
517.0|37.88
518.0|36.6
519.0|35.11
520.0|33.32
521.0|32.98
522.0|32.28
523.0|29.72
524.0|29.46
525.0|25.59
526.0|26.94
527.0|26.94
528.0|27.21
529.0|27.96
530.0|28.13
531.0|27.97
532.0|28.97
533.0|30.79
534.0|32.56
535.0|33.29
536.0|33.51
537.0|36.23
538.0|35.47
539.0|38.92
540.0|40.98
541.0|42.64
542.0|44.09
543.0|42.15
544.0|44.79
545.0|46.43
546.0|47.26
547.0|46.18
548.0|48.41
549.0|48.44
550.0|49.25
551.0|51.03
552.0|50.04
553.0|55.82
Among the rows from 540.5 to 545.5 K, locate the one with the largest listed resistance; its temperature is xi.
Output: 545.0 K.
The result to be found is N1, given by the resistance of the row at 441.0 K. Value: 49.69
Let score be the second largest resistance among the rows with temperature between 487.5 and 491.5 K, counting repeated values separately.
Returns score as 56.1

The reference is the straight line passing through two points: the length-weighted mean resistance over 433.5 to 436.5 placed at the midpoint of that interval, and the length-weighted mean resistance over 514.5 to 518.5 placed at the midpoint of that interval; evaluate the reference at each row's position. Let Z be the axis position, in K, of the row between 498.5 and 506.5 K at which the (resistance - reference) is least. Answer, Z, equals 501.0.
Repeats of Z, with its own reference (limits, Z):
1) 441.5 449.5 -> 443.0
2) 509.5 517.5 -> 517.0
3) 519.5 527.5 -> 525.0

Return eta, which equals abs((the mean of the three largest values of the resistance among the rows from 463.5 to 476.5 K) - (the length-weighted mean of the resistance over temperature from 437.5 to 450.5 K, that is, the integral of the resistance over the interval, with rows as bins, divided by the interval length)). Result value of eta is 1.0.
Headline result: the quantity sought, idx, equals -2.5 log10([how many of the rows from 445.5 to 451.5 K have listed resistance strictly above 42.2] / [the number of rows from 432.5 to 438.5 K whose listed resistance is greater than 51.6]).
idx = -1.9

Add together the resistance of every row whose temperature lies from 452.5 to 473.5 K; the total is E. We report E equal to 1033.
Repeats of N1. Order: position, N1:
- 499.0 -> 49.06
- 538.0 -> 35.47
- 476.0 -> 39.8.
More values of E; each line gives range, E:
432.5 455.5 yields 1199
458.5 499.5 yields 2037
